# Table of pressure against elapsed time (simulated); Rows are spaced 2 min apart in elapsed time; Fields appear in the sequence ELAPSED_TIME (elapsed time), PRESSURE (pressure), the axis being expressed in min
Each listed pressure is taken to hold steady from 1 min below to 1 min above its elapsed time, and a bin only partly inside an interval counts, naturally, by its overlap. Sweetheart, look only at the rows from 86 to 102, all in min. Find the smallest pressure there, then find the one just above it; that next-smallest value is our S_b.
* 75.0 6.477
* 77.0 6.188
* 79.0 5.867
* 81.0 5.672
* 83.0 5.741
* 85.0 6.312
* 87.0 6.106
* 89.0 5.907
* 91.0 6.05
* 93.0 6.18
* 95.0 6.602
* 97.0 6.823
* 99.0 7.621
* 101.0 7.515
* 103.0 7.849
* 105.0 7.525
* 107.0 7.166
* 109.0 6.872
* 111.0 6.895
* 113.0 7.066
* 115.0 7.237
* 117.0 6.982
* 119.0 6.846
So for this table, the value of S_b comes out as 6.05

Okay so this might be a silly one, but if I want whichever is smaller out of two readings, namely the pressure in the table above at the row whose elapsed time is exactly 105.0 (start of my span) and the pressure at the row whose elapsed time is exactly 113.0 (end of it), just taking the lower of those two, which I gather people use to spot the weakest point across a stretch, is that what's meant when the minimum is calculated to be 7.1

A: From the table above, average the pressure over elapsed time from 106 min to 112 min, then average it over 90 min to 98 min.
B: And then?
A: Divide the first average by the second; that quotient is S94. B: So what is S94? 1.09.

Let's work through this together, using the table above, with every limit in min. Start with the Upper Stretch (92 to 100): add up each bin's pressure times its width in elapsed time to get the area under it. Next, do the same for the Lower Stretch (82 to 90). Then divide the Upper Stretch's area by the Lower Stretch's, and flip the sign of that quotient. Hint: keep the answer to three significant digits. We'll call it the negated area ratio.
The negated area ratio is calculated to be -1.13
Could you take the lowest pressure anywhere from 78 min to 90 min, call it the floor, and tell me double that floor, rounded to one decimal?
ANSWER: 11.3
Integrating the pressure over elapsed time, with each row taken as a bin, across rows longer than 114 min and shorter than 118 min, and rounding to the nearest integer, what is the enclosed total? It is 28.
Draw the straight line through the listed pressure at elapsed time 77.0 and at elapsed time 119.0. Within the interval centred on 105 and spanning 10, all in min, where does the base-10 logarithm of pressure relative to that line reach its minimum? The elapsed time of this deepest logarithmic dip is 109.0 min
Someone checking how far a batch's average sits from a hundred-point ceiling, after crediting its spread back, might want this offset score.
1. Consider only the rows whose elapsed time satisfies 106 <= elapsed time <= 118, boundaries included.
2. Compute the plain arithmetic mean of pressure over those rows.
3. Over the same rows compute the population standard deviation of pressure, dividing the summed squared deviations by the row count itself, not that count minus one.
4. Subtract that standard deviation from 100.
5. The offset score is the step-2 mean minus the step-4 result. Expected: -92.8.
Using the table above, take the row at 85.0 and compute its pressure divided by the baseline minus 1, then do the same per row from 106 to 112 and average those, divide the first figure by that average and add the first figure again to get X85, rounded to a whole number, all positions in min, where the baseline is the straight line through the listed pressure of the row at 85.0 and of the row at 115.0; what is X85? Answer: 0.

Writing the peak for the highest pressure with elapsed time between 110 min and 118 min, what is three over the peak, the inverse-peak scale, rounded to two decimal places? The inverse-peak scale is 0.41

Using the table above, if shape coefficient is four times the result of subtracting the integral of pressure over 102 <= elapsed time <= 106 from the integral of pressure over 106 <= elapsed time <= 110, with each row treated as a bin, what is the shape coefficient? -11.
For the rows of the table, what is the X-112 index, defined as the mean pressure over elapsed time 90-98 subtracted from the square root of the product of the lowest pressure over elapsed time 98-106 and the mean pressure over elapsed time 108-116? 0.85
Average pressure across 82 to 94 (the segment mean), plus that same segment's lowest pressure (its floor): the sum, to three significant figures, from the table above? 11.8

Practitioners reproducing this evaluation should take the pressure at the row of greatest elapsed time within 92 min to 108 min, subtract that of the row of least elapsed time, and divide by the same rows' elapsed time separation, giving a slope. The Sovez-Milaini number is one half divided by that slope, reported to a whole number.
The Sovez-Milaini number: 7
